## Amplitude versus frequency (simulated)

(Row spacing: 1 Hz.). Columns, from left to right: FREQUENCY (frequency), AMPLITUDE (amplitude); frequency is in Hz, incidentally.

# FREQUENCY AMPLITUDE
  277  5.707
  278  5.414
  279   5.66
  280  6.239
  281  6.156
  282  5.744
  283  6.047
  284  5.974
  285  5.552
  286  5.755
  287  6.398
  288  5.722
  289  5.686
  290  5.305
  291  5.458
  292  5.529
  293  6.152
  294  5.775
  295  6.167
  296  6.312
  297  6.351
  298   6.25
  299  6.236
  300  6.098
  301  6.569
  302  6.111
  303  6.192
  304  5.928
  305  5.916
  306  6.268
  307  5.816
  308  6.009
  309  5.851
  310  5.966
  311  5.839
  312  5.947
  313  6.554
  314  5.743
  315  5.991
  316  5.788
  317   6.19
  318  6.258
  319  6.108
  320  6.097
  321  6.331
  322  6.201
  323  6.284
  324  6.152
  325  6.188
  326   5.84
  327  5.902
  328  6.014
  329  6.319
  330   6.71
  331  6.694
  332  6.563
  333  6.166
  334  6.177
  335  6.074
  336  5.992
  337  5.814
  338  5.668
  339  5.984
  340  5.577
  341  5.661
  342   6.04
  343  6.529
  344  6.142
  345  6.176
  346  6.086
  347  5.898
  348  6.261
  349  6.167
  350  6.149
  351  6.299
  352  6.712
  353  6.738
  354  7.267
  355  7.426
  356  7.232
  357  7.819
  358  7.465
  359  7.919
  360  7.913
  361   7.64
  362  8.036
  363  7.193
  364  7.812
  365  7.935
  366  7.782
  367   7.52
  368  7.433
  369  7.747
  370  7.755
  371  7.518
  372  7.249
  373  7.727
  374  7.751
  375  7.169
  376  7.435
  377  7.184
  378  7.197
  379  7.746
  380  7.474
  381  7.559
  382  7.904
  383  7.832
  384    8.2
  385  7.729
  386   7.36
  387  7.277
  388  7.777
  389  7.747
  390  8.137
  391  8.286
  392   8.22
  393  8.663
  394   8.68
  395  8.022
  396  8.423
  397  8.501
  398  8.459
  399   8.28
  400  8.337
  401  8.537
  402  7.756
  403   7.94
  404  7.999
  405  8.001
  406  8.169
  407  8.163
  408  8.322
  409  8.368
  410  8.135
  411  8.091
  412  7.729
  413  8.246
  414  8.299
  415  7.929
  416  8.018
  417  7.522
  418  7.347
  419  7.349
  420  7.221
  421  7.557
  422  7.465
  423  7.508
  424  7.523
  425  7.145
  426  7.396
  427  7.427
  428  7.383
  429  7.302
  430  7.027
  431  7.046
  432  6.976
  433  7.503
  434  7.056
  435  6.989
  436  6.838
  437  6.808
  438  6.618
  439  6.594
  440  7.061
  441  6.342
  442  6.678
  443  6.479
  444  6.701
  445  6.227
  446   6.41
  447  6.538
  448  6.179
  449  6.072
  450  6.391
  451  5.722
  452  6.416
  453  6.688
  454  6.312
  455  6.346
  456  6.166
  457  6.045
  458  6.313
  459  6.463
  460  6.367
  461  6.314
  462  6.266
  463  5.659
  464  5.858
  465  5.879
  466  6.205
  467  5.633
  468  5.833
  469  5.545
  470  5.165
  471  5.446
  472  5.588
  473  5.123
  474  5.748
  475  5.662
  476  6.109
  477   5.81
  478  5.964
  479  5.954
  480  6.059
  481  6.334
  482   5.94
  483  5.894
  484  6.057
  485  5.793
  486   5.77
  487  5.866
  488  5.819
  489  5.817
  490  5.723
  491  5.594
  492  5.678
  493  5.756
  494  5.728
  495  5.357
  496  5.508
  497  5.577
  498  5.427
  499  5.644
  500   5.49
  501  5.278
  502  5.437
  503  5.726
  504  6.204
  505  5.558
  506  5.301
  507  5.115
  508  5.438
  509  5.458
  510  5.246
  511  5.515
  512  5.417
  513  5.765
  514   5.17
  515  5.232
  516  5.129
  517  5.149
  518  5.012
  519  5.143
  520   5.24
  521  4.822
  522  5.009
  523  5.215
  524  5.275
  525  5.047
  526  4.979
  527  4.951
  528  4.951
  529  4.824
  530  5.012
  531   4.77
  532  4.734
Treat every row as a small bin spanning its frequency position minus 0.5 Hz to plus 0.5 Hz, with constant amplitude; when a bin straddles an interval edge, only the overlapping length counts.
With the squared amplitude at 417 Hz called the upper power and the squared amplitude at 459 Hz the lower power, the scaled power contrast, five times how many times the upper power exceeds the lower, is 6.8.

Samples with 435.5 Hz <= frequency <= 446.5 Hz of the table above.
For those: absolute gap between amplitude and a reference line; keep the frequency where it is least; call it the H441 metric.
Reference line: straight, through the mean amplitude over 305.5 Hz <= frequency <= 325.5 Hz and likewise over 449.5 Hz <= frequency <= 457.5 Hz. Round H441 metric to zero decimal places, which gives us 445 Hz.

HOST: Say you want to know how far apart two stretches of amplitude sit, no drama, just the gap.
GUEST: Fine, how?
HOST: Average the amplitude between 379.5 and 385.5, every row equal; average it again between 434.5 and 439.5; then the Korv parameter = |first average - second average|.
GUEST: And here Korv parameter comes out 1.0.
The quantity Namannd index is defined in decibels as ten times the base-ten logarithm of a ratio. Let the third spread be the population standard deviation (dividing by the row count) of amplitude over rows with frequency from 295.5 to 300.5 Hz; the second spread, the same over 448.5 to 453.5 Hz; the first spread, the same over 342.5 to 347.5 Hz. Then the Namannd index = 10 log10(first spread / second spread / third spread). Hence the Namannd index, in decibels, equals 8.6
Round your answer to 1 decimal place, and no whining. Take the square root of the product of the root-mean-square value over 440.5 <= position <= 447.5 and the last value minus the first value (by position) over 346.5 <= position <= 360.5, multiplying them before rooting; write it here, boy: 3.6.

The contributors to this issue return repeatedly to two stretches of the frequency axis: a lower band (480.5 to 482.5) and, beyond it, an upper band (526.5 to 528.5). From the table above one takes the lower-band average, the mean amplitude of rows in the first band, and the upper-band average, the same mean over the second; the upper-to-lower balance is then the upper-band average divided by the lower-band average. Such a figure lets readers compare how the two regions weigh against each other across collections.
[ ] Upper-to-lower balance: 0.81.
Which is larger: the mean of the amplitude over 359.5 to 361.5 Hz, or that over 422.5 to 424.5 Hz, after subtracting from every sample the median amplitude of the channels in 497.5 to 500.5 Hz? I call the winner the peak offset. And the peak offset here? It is 2.3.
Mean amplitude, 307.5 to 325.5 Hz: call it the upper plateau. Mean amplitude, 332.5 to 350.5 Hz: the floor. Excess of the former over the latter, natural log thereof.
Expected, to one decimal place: -3.0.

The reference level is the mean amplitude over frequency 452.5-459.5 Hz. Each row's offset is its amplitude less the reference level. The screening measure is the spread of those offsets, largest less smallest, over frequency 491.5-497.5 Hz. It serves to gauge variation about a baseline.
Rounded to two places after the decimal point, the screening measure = 0.40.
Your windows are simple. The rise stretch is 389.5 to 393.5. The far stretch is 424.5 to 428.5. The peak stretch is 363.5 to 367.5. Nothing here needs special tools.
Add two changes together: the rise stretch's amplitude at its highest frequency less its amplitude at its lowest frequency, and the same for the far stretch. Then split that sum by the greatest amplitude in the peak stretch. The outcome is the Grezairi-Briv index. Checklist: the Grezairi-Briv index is 0.10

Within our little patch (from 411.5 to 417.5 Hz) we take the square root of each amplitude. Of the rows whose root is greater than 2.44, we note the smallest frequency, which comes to 412 Hz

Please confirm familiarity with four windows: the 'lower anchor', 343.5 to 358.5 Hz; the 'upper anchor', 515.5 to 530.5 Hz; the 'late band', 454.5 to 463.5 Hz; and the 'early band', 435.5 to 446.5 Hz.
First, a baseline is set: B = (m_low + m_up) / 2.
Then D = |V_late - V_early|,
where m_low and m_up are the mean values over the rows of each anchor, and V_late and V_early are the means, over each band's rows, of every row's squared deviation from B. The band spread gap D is 0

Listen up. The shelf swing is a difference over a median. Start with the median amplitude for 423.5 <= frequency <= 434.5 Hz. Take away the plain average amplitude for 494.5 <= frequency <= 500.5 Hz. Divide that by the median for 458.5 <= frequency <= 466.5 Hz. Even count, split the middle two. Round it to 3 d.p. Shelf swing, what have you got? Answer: 0.289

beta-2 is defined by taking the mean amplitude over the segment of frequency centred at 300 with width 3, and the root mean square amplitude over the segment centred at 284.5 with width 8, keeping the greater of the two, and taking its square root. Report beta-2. 2.51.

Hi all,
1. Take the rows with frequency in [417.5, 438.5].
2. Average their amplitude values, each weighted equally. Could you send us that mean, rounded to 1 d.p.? 7.2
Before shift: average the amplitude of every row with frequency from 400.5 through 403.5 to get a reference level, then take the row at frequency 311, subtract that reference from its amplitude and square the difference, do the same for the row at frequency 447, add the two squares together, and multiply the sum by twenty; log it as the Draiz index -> 148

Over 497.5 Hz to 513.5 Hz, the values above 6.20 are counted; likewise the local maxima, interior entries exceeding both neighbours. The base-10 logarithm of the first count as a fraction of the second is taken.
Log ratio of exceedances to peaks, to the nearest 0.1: -0.6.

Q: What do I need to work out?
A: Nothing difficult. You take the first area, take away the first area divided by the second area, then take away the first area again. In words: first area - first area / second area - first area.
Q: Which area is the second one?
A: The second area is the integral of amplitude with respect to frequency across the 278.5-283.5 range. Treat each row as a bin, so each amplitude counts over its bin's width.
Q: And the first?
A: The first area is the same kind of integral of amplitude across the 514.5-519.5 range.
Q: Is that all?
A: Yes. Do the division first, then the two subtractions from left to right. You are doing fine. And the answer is -0.86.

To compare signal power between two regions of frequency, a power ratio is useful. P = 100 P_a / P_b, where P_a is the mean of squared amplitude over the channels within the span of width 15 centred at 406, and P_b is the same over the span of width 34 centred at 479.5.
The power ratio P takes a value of 199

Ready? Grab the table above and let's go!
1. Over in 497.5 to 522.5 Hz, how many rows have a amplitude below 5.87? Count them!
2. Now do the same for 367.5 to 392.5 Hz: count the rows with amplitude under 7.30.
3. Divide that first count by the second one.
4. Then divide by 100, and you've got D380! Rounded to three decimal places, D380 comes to 0.048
